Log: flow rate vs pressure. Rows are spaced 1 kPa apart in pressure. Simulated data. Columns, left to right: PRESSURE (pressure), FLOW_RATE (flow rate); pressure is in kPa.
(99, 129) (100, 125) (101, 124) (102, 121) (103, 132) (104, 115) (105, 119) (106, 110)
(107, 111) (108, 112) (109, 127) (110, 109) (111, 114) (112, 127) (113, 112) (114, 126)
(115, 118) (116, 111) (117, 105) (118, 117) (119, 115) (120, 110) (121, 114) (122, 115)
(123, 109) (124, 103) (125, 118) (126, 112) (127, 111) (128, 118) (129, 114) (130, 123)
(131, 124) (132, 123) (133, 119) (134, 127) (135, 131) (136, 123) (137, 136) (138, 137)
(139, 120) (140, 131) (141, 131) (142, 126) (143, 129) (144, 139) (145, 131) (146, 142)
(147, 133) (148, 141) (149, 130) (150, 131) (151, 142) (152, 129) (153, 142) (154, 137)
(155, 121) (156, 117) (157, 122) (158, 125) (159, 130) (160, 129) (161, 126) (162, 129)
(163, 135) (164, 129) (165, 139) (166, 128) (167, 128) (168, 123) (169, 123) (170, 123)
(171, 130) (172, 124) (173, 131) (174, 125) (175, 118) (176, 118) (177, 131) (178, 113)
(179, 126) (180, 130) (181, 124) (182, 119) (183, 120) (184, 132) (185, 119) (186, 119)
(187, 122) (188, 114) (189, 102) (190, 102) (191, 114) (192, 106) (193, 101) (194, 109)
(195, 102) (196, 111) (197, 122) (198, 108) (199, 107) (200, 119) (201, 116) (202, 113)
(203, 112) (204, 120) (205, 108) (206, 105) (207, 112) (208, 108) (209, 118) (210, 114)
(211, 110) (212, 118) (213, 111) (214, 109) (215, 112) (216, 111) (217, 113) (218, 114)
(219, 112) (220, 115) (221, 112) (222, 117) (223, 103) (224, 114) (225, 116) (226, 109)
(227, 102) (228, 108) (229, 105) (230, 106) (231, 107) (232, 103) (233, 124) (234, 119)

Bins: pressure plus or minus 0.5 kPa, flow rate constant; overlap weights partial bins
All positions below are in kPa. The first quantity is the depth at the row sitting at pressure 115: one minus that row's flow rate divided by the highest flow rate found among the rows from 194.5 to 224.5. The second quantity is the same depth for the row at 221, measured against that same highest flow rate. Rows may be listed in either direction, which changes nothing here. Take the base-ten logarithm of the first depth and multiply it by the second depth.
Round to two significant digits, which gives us -0.12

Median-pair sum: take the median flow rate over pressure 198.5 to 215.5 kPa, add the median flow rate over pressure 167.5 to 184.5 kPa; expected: 236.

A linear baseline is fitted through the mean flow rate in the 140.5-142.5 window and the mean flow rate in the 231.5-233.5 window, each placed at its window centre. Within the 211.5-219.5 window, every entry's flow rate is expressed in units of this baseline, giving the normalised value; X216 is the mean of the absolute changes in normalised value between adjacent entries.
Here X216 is 0.022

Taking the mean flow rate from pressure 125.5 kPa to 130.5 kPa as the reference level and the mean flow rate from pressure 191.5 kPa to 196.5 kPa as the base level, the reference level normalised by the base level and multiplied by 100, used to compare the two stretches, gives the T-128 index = 109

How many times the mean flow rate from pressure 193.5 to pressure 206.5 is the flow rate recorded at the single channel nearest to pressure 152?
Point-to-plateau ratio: 1.15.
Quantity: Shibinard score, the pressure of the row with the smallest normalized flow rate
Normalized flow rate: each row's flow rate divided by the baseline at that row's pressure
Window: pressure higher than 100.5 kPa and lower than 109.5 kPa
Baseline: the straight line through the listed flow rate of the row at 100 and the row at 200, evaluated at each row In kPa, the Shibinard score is 106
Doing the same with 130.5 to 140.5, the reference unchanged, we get 133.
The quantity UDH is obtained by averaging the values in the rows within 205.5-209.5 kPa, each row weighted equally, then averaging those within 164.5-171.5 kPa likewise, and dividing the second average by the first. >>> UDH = 1.15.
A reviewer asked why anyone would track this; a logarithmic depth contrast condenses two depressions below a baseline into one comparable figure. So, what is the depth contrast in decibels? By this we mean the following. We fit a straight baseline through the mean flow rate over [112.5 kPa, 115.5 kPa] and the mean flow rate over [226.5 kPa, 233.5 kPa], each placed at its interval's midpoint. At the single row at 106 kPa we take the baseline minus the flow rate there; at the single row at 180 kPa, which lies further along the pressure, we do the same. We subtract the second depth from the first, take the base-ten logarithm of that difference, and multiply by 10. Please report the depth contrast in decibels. 14.3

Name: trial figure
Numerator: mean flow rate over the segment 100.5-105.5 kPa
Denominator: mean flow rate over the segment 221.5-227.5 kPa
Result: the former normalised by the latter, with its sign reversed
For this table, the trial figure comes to -1.11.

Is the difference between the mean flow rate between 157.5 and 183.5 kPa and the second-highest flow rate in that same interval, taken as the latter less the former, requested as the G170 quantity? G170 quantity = 9.0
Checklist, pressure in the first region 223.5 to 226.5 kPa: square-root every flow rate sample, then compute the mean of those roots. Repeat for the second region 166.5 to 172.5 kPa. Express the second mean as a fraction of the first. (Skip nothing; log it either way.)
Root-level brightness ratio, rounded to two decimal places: 1.05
